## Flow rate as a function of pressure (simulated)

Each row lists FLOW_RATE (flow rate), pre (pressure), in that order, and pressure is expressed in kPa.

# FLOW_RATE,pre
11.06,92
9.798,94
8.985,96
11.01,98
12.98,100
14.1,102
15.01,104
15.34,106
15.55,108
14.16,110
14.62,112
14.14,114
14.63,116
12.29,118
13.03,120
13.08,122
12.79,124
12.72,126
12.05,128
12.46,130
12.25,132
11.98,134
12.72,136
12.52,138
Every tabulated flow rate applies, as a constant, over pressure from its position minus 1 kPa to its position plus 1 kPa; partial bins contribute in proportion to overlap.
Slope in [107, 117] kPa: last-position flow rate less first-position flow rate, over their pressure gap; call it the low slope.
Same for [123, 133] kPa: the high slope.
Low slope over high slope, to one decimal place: 1.7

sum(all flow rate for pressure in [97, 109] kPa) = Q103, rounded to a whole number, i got 84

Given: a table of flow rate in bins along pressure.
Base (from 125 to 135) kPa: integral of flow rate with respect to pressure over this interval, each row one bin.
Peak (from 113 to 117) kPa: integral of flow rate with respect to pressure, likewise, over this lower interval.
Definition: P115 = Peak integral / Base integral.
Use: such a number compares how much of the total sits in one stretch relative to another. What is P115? 0.5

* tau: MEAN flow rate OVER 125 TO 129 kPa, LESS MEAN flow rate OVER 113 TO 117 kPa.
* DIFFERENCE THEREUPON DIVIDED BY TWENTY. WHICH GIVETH -0.10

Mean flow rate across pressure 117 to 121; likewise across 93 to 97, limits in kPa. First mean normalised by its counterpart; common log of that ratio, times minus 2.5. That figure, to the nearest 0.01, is -0.32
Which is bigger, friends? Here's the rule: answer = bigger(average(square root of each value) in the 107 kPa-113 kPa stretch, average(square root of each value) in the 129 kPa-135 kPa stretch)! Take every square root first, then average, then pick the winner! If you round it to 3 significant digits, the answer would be 3.84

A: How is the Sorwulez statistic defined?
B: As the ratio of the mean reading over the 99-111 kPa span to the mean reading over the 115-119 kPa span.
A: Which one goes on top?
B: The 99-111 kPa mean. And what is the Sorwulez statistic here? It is 1.08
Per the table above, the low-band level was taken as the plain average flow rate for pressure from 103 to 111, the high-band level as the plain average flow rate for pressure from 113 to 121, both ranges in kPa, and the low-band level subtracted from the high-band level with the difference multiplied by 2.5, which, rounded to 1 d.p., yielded -3.7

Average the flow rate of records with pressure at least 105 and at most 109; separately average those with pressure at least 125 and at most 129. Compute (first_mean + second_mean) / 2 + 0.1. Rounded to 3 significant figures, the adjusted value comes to 14.0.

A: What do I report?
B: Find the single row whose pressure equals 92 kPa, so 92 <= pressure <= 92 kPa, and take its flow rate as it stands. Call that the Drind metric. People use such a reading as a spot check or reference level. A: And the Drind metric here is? 11.06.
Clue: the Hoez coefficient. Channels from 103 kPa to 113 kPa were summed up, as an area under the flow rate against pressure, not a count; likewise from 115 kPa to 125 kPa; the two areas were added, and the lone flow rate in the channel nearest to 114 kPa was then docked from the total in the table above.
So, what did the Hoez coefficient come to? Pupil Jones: 267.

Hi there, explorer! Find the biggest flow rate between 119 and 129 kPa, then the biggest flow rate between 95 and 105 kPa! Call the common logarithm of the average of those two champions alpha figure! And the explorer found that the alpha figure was 1.15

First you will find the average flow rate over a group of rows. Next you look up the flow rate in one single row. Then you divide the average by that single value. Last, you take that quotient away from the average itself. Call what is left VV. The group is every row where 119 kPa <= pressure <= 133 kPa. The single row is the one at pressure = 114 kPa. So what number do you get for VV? 11.7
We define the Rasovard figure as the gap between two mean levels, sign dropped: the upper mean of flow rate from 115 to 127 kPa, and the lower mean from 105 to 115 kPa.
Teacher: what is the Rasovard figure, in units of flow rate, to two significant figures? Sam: 1.7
